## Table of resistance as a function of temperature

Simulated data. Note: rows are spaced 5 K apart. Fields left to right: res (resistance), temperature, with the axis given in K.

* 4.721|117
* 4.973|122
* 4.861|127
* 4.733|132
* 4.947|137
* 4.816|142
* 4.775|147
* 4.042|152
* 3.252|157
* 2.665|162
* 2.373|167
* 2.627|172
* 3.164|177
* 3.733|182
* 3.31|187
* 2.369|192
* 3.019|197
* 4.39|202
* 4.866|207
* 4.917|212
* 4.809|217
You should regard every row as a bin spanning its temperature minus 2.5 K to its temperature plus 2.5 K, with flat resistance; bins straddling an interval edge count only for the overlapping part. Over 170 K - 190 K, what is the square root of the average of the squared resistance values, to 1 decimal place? 3.2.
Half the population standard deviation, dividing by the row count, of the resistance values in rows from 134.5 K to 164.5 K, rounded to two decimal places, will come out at 0.43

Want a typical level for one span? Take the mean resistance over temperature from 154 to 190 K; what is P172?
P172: 3.0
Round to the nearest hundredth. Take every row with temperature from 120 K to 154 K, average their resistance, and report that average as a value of 4.74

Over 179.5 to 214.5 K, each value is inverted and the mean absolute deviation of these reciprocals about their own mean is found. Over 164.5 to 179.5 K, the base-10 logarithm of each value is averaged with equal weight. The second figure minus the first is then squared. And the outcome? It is 0.14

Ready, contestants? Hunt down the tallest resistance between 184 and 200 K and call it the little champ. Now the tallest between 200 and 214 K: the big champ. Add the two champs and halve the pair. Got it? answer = 4.1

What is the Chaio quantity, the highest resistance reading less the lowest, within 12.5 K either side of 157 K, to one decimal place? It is 2.4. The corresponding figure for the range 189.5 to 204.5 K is 2.0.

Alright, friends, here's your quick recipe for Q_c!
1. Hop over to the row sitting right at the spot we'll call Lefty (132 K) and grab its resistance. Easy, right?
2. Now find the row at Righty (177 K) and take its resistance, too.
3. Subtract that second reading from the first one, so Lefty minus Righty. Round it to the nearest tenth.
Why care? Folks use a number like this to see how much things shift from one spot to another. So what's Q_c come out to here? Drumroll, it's 1.6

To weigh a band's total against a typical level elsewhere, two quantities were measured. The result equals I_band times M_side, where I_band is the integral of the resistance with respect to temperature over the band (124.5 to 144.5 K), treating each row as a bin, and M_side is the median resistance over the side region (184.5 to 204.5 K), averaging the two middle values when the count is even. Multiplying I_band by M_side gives 306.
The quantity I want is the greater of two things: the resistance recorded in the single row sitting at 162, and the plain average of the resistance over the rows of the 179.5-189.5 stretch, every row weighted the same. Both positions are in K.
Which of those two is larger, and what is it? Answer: 3.52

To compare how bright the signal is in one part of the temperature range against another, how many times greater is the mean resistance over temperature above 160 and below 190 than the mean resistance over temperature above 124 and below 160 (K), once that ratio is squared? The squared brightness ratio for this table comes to 0.4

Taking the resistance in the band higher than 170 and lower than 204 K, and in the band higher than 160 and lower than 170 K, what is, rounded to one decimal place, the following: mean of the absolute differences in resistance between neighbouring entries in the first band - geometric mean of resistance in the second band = -1.8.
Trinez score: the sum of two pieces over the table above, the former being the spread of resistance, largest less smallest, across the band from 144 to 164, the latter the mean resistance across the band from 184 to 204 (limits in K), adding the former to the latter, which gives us 5.4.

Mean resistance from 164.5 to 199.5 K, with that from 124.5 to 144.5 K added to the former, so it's 7.78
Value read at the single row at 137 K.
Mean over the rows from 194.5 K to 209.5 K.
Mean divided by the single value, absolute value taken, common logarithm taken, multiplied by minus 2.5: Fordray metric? 0.206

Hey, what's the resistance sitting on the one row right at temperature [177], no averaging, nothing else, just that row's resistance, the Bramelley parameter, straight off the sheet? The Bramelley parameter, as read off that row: 3.164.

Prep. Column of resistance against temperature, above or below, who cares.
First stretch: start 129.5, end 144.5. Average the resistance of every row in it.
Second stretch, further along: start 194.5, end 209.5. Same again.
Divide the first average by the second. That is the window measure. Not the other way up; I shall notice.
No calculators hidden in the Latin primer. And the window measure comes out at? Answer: 1.2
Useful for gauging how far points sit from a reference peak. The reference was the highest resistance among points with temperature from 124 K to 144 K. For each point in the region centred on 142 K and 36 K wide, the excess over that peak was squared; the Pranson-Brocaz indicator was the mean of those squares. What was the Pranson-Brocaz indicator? 1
